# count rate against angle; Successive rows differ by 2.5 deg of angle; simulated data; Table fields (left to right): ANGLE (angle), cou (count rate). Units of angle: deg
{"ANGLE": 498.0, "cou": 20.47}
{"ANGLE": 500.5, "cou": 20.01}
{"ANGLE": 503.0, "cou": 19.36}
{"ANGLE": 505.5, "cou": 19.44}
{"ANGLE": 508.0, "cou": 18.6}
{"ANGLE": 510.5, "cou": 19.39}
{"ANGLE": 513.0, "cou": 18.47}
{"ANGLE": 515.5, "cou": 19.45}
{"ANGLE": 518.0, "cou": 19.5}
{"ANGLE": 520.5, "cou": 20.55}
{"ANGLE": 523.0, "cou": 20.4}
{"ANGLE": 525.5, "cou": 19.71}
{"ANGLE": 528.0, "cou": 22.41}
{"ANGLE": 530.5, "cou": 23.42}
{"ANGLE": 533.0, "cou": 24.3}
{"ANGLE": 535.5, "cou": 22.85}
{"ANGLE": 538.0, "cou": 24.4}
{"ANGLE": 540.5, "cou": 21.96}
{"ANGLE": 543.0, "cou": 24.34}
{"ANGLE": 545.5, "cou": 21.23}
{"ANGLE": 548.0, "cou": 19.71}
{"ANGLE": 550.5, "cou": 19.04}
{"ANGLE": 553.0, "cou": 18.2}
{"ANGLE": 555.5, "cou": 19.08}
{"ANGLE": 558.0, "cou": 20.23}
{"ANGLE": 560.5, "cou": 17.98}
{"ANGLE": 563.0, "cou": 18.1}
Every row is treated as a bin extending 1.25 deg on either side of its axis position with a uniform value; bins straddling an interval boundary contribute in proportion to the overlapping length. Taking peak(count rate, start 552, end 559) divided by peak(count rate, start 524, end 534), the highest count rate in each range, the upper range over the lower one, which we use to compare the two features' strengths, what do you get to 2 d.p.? 0.83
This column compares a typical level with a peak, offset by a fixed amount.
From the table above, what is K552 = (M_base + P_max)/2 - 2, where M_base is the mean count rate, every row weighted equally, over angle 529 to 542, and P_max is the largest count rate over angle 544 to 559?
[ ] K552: 20.3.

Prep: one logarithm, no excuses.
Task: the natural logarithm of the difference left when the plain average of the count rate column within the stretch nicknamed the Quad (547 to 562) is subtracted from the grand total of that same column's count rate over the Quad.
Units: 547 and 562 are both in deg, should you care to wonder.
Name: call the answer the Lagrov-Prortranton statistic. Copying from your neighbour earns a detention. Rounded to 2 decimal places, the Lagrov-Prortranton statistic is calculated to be 4.56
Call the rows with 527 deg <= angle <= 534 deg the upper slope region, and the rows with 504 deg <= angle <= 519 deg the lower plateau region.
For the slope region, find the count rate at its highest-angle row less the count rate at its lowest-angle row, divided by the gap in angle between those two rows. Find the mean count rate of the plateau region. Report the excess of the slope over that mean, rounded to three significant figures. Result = -18.8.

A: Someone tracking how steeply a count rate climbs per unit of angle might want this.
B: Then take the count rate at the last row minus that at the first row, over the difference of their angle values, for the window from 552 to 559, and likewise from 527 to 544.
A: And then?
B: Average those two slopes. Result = 0.27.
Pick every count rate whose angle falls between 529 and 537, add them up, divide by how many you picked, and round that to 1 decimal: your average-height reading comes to 23.5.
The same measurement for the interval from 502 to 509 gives 19.1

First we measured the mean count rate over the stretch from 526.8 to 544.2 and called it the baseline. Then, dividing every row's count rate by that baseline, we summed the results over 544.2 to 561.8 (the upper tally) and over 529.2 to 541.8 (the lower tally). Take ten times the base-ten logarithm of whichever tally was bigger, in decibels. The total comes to 7.6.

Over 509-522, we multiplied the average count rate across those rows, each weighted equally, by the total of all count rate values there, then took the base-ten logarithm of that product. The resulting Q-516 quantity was 3.28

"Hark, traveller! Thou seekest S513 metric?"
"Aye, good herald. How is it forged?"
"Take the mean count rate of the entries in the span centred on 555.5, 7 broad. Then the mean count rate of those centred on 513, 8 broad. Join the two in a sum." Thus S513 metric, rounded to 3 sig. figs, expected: 38.3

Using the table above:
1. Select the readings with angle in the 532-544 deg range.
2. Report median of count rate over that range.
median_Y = 24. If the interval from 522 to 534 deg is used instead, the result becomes 22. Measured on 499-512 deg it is 19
